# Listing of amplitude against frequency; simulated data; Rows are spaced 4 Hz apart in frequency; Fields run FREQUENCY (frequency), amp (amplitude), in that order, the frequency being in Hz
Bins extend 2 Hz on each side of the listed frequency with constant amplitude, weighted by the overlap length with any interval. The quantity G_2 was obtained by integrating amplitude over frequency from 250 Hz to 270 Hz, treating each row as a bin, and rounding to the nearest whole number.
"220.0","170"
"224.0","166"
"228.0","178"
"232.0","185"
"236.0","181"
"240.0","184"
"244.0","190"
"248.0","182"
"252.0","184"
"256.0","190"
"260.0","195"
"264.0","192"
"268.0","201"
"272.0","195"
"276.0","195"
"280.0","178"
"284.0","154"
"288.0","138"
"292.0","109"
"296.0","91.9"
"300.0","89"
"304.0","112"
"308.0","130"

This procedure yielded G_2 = 3848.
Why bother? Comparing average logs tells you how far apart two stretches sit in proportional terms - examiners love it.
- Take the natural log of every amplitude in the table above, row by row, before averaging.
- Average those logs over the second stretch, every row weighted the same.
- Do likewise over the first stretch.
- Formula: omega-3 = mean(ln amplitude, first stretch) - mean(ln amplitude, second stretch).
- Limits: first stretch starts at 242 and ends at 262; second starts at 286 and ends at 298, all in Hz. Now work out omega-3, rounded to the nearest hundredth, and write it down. 0.52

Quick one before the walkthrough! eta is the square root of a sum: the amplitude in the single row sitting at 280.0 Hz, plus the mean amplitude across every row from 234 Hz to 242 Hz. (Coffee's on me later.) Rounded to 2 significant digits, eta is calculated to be 19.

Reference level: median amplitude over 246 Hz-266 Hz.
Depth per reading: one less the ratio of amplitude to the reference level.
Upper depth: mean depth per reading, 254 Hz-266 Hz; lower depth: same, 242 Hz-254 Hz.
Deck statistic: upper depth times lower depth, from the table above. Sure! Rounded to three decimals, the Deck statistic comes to 0.000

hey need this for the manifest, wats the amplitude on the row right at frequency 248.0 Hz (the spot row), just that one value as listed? 182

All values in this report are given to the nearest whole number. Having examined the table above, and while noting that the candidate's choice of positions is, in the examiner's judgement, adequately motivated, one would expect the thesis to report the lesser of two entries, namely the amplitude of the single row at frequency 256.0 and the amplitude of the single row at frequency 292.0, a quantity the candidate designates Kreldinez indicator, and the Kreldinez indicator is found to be 109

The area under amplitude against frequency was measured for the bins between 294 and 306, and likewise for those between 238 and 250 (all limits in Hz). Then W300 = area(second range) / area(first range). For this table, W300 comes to 1.9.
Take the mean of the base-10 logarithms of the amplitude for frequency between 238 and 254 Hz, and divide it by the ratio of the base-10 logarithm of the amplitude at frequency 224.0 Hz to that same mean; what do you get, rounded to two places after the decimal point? 2.32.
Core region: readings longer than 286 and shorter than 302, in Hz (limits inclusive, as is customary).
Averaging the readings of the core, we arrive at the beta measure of 107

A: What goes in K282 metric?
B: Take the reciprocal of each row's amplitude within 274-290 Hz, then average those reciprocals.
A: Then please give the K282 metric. 0.0061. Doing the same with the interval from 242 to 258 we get 0.0054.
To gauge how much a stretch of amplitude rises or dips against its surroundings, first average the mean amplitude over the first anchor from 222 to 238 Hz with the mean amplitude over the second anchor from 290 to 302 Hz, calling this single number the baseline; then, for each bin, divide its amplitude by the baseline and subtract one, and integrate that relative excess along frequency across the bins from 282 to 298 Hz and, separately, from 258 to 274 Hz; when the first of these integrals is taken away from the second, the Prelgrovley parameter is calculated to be 8.5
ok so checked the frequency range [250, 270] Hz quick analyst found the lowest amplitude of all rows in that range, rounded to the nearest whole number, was 184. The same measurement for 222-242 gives 166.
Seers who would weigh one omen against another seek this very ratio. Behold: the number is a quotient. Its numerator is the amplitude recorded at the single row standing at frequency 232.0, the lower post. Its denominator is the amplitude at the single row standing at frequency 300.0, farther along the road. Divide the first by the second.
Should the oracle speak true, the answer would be 2.1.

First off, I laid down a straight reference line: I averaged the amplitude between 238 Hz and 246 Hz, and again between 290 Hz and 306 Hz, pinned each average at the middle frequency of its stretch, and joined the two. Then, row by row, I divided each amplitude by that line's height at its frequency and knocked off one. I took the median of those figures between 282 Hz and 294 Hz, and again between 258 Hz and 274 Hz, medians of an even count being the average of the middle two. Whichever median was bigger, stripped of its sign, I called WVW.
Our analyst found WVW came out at 0.31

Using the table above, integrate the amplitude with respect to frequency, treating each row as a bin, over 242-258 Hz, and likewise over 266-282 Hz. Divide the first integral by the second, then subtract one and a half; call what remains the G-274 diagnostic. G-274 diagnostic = -0.53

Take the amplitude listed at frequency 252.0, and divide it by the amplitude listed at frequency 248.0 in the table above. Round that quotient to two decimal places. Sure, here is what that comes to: 1.01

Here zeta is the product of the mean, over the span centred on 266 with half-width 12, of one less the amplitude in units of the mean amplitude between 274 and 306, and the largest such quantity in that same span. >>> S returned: 0.20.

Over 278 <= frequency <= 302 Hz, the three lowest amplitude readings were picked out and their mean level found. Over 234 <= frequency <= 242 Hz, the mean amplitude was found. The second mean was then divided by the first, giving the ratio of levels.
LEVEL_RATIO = 1.9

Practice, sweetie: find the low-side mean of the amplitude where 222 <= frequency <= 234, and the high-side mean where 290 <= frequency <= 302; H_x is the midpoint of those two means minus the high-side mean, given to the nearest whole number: 40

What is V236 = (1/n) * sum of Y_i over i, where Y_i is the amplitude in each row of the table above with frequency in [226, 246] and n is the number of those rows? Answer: 184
